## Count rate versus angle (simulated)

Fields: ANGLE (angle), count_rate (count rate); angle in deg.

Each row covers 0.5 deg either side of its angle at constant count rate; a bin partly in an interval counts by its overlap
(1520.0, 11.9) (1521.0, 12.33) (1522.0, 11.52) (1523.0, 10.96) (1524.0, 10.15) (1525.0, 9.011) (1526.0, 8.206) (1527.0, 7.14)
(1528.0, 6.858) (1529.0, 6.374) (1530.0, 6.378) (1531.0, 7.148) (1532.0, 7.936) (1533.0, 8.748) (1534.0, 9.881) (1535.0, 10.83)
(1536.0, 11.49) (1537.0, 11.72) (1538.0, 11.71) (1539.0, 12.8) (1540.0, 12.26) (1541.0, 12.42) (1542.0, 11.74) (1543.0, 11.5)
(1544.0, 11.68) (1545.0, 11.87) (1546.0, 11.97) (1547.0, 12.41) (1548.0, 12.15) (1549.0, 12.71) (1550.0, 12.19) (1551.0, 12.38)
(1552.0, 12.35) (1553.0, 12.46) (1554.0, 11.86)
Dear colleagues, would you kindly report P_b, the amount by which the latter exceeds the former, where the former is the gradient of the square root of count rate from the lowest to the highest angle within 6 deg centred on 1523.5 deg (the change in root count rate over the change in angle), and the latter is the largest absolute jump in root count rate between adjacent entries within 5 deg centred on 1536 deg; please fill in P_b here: 0.28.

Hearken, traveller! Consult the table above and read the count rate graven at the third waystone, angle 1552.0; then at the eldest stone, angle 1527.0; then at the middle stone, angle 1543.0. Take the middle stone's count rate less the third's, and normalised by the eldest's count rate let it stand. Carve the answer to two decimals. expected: -0.12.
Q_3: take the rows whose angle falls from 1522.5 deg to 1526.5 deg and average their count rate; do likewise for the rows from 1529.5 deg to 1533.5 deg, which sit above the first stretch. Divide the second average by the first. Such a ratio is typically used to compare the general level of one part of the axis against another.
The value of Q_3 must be 0.79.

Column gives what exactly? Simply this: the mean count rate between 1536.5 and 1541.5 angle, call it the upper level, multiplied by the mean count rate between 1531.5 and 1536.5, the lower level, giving 119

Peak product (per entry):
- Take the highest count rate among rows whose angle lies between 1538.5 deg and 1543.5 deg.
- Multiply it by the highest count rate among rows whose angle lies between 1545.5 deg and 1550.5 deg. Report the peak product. 163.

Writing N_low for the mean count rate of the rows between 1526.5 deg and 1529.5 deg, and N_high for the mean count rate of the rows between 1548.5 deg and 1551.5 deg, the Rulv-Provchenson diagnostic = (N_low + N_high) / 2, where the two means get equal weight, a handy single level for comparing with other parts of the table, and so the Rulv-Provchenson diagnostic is 9.6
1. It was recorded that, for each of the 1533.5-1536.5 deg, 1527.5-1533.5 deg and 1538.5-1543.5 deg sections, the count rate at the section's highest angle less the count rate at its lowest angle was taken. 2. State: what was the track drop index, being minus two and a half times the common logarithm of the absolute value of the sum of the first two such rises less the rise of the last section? -1.7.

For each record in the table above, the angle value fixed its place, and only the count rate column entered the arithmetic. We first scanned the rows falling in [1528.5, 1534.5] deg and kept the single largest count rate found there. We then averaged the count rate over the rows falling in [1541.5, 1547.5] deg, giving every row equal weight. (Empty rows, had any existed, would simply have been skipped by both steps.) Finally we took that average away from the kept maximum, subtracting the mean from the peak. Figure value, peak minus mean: -2.0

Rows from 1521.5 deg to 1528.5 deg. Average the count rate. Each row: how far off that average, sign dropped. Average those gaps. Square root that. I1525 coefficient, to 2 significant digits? 1.2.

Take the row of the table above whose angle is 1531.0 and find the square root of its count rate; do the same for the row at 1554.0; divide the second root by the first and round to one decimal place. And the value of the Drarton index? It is 1.3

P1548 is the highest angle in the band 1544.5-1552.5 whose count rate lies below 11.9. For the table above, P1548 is 1545.0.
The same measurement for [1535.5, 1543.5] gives 1543.0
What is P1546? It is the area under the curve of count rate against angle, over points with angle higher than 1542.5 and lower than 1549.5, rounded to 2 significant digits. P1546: 84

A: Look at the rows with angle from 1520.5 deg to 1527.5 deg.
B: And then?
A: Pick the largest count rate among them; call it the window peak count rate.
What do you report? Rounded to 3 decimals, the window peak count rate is 12.330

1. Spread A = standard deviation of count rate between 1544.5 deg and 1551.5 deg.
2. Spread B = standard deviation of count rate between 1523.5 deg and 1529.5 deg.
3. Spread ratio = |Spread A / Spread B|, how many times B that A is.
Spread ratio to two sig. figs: 0.20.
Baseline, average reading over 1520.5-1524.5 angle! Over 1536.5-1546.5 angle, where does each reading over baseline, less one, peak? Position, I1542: 1539.0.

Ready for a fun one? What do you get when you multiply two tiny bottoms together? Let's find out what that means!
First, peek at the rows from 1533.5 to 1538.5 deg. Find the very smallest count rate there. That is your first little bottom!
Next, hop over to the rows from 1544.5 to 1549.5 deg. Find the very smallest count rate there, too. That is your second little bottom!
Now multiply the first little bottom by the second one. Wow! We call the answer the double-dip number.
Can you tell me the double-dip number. 117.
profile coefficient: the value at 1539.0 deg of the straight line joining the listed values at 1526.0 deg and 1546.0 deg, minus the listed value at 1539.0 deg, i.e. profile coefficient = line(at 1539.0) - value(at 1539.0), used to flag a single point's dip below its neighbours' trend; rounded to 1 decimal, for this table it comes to -2.1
